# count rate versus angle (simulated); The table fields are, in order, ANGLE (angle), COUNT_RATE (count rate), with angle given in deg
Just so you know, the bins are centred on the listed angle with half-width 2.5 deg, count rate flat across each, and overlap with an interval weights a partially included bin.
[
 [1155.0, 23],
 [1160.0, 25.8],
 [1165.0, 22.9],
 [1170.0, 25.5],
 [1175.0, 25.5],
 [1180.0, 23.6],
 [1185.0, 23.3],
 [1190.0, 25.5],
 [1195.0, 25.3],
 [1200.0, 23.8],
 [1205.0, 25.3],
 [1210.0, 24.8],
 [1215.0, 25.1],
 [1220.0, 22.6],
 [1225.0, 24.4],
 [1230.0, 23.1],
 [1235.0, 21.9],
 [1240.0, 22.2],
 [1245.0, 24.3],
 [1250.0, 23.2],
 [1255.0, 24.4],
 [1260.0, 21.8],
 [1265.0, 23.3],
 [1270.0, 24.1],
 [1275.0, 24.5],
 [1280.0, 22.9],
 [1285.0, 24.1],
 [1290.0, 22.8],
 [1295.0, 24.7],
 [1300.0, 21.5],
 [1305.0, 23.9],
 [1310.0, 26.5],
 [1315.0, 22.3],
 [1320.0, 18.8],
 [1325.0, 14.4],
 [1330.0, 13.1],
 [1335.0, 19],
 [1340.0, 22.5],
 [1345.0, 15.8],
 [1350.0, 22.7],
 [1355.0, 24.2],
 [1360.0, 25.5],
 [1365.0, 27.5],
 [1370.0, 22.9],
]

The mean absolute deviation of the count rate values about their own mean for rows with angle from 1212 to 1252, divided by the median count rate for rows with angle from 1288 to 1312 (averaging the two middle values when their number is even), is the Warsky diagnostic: 0.039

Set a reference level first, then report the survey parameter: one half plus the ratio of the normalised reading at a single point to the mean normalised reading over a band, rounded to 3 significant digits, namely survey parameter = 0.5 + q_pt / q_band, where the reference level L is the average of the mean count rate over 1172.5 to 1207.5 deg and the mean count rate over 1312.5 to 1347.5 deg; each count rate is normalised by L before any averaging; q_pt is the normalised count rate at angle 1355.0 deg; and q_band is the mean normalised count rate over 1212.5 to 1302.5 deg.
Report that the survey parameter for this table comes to 1.53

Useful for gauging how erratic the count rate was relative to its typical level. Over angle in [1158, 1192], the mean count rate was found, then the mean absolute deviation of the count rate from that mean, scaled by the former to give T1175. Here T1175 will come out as 0.046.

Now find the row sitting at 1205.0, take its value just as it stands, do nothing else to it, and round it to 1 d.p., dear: 25.3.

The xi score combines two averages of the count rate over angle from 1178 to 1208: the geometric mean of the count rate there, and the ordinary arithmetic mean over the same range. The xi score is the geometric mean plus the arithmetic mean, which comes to 48.9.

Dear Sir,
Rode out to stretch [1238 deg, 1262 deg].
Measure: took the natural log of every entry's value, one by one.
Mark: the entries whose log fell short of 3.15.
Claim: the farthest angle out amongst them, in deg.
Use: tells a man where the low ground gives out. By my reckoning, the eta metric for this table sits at 1260.0 deg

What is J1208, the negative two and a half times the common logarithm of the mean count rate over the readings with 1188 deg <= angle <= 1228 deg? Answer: -3.48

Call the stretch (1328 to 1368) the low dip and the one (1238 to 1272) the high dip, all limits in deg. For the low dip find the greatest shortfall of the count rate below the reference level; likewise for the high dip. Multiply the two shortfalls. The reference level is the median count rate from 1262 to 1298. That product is 25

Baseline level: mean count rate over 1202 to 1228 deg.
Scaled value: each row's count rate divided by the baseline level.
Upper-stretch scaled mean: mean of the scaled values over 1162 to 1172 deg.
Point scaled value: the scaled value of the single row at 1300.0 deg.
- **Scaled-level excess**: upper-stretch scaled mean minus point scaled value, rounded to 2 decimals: 0.11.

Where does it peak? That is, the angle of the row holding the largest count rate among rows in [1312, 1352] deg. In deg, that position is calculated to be 1350.0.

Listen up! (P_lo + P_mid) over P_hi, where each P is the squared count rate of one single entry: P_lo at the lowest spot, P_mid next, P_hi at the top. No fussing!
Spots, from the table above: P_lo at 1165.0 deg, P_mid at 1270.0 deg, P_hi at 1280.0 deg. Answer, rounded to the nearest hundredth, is 2.11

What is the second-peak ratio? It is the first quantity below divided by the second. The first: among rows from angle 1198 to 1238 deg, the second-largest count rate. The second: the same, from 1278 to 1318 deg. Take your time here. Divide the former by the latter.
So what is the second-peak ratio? 1.02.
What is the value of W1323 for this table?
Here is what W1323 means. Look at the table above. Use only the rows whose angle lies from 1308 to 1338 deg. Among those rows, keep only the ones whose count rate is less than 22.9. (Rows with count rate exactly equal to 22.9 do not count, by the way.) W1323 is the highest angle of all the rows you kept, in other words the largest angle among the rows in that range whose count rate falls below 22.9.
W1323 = 1335.0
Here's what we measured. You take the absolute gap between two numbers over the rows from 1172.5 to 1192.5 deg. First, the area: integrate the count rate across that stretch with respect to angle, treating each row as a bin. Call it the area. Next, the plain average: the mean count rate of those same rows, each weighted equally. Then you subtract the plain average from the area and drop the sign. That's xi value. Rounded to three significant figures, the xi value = 465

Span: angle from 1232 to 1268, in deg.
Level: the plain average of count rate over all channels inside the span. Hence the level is 23.0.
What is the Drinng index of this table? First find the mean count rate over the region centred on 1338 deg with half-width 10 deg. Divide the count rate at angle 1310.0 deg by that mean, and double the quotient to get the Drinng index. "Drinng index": 3.0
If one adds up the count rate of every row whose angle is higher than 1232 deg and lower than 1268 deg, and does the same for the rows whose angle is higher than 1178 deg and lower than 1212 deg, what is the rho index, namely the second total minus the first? 10.5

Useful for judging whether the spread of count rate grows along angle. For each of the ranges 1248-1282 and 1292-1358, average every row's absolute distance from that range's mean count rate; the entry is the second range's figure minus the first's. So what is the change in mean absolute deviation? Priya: 2.7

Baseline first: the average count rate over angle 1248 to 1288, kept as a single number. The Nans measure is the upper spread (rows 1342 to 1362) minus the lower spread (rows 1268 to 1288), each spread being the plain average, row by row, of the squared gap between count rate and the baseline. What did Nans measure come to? 16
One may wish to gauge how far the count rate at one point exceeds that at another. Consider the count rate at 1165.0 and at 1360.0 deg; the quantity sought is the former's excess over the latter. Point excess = -2.6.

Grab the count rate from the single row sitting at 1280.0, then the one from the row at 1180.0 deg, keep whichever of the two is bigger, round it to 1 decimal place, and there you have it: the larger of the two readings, 23.6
